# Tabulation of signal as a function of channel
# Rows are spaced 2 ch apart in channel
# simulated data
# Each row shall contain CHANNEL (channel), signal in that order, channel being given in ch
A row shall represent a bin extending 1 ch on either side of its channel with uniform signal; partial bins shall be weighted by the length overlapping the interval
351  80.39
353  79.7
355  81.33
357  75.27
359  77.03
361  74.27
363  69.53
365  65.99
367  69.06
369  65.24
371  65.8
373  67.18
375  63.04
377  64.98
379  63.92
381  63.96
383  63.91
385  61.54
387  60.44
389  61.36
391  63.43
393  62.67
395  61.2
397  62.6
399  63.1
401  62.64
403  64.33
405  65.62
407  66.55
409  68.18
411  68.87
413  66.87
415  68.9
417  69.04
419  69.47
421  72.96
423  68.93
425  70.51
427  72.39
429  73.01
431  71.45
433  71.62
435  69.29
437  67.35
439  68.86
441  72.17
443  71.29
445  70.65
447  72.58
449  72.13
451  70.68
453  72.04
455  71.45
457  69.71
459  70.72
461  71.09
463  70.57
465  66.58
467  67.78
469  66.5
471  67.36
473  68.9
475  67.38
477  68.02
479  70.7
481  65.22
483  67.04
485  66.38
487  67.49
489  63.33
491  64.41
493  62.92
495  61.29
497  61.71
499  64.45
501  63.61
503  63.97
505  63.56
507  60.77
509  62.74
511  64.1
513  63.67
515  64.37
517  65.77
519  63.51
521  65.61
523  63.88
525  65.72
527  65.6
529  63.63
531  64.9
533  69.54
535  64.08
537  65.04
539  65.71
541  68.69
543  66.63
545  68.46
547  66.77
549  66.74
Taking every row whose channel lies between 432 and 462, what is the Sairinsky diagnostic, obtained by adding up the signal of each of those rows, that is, 1062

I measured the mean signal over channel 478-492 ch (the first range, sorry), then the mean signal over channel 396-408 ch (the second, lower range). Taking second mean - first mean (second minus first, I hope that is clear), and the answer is -2.2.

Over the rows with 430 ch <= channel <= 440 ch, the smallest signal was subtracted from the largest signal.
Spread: 4.3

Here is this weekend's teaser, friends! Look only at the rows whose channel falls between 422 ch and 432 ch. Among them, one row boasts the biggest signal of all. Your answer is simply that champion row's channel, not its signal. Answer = 429 ch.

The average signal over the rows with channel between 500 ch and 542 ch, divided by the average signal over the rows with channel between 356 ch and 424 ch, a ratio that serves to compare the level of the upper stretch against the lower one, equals 0.97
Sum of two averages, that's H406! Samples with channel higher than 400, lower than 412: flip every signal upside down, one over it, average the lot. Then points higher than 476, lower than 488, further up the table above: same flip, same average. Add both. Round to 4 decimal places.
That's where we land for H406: 0.0300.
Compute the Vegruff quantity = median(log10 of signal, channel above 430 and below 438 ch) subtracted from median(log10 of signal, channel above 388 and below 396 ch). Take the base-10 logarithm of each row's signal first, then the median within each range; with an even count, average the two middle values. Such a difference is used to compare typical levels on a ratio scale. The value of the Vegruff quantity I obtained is -0.055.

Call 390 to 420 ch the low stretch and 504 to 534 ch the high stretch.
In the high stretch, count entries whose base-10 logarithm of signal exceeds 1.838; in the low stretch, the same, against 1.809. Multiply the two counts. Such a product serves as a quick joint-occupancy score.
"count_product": 8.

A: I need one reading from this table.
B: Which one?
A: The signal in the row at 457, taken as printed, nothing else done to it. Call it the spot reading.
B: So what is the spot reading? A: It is 69.71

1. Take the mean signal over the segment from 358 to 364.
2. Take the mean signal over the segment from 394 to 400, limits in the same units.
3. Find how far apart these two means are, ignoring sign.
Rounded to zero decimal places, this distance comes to 11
